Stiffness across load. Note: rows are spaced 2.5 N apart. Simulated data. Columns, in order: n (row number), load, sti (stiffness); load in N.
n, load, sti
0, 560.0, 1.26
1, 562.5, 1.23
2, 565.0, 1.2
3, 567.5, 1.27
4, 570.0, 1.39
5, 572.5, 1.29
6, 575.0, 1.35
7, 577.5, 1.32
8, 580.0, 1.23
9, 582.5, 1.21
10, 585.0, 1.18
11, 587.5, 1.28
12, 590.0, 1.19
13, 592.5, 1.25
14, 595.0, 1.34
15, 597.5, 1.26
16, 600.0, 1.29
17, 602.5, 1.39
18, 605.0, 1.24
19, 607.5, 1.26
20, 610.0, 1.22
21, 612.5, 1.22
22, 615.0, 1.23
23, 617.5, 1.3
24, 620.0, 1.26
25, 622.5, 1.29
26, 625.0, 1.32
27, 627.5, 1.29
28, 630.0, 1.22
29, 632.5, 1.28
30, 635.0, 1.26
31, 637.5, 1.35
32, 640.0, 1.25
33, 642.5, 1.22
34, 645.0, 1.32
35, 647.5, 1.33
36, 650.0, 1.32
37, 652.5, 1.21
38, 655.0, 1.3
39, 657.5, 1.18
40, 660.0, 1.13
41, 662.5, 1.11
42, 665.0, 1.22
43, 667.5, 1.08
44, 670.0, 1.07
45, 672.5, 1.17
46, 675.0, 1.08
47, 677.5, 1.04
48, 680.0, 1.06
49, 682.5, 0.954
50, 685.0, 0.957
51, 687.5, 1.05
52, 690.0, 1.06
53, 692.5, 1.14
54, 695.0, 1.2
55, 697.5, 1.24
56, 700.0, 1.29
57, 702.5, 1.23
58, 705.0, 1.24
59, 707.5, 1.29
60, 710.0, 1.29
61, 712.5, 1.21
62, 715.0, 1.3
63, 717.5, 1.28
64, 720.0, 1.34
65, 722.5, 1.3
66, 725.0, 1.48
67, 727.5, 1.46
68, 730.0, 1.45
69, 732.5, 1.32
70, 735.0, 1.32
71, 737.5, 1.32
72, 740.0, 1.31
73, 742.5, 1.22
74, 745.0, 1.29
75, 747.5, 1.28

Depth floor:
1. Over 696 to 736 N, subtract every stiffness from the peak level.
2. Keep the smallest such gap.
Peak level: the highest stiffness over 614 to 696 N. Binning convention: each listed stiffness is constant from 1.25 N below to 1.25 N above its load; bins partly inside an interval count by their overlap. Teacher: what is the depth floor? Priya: -0.13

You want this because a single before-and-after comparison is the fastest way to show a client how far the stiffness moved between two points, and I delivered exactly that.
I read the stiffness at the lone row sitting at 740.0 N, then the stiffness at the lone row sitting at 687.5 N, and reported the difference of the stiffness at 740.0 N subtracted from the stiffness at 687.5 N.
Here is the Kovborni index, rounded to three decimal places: -0.260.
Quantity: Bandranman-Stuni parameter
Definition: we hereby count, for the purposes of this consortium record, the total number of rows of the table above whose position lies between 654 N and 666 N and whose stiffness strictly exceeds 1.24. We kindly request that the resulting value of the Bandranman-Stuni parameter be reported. 1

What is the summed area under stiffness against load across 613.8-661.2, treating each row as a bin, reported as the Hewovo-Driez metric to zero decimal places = 60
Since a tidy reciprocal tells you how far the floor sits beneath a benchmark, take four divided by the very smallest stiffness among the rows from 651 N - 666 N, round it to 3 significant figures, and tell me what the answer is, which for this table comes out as 3.60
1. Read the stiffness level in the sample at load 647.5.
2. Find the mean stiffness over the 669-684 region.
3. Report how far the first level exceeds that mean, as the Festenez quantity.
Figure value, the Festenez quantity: 0.27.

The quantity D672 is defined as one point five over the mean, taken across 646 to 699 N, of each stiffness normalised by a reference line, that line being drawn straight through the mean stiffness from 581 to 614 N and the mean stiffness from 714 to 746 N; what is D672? 1.7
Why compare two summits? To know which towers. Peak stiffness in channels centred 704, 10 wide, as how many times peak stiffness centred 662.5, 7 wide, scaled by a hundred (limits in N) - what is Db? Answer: 106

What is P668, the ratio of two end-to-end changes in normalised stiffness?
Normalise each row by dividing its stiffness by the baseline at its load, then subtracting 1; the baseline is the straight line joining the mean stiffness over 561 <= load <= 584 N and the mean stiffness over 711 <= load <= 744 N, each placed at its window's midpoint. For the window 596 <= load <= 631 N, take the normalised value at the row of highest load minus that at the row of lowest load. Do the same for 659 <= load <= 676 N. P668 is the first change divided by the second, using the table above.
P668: 1.0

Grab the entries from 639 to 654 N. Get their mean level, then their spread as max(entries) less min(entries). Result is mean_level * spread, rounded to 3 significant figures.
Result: 0.153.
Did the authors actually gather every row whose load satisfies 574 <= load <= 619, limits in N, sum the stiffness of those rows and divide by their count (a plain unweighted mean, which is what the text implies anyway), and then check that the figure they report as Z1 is 1.26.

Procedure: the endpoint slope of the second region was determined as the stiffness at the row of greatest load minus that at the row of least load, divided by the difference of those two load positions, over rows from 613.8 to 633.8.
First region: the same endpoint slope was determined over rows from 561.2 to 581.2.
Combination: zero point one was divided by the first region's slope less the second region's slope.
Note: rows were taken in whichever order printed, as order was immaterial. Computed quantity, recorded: -35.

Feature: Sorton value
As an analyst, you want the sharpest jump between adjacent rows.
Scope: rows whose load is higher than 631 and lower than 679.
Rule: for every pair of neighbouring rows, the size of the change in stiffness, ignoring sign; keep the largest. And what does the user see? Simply 0.140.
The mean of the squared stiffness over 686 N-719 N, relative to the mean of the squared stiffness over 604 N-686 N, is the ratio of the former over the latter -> 1.0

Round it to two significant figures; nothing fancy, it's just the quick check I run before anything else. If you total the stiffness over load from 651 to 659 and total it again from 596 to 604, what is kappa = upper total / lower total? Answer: 0.94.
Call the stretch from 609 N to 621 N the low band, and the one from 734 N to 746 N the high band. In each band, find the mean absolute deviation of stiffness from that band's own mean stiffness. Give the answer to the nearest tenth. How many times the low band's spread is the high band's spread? 1.1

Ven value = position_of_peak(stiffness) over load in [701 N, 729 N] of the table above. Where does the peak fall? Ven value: 725.0 N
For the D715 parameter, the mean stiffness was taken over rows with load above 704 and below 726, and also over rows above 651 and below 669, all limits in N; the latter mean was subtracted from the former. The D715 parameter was 0.13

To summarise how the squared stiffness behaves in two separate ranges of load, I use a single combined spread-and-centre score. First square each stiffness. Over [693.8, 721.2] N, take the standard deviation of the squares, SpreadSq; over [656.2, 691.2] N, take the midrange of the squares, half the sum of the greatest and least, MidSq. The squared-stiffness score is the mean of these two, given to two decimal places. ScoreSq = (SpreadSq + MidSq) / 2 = 0.65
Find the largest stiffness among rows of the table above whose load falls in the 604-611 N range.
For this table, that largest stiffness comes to 1.26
